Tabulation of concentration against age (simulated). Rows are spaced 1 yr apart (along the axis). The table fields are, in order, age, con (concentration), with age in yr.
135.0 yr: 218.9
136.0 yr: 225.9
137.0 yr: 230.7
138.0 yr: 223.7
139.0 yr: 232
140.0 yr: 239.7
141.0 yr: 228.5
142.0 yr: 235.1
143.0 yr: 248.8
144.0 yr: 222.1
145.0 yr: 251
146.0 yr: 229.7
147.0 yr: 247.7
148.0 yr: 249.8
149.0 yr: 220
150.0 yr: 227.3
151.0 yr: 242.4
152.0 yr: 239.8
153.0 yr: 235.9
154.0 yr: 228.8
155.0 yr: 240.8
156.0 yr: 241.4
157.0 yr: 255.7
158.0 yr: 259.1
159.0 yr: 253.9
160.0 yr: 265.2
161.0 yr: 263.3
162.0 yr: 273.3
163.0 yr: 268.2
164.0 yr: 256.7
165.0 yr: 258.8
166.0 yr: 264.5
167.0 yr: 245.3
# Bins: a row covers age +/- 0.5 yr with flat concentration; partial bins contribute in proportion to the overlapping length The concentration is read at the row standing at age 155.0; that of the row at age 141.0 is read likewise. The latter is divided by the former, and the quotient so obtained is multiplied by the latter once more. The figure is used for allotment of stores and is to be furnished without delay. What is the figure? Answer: 217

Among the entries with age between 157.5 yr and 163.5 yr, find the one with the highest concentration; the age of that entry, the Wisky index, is 162.0 yr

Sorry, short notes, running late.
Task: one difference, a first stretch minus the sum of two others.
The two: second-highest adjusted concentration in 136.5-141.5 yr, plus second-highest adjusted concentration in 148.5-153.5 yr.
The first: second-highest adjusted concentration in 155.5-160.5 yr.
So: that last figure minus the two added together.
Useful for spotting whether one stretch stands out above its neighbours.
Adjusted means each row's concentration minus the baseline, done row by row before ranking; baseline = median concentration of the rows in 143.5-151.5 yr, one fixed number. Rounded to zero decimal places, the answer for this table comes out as 23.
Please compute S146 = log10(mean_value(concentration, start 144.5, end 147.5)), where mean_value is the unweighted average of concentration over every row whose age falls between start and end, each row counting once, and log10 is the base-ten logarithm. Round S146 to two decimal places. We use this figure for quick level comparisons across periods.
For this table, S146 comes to 2.39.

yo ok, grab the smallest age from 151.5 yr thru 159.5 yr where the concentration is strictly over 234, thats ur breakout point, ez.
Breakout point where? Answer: 152.0 yr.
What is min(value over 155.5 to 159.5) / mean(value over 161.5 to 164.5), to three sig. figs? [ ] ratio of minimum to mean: 0.907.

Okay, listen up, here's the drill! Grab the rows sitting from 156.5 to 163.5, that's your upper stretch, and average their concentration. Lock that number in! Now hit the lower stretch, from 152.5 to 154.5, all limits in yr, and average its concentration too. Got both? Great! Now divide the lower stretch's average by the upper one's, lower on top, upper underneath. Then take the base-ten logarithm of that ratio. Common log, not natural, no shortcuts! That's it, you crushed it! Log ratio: -0.053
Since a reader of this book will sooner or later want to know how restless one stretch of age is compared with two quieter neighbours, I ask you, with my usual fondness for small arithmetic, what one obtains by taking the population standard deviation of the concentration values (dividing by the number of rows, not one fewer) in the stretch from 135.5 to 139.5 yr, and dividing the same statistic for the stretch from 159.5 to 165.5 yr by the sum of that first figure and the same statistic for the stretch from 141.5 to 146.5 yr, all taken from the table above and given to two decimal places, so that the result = 0.38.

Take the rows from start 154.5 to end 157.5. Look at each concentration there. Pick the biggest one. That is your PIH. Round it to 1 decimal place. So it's 255.7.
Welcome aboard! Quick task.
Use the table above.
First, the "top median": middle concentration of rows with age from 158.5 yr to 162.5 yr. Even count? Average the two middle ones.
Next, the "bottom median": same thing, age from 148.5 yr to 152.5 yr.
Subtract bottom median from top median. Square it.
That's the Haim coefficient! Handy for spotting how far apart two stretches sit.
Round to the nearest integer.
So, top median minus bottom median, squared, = 942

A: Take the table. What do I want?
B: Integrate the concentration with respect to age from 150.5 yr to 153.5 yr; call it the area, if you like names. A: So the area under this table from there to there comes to 718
